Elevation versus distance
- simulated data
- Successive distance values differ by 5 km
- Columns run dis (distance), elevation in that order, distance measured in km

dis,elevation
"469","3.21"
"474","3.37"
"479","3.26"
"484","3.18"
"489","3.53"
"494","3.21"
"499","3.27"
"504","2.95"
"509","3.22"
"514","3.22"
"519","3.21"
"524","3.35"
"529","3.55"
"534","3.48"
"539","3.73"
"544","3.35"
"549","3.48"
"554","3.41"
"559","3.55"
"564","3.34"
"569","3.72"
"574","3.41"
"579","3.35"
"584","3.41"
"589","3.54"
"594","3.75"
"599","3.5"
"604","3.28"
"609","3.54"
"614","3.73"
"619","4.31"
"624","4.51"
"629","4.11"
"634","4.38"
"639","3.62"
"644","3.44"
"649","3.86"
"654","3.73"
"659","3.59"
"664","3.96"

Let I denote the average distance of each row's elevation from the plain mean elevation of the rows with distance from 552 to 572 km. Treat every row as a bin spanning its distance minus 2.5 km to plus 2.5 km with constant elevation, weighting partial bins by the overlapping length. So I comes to 0.130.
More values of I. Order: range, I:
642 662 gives 0.140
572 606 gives 0.115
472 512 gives 0.109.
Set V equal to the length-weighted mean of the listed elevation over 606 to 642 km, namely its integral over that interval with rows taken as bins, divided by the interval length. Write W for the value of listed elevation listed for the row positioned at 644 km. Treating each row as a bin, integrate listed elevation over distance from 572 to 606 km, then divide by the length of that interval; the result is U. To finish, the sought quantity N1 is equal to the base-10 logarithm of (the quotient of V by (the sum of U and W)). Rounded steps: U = 3.47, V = 4.01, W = 3.44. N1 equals -0.24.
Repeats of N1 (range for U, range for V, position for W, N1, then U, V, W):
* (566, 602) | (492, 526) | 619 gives -0.39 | 3.52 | 3.20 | 4.31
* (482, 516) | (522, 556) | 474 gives -0.28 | 3.23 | 3.48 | 3.37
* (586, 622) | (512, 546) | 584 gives -0.32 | 3.67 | 3.42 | 3.41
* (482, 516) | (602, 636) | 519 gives -0.21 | 3.23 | 3.98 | 3.21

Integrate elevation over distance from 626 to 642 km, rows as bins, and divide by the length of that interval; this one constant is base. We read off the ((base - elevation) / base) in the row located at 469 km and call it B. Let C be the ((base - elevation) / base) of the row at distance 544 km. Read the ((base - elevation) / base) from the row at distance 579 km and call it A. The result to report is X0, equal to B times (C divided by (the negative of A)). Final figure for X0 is -0.20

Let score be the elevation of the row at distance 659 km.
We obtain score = 3.59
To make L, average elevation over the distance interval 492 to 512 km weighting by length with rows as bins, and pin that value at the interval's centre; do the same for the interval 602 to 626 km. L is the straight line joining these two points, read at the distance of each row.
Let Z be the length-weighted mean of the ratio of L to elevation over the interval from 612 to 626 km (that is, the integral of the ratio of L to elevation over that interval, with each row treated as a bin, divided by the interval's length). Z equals 0.94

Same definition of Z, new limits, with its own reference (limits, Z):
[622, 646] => 1.01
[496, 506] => 1.01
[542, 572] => 1.01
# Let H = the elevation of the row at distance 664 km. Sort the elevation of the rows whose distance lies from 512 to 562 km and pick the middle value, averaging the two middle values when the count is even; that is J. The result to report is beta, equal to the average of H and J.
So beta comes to 3.70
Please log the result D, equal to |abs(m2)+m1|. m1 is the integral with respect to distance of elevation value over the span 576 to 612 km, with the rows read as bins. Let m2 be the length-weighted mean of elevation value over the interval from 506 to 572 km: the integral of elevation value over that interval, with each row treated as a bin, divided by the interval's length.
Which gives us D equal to 129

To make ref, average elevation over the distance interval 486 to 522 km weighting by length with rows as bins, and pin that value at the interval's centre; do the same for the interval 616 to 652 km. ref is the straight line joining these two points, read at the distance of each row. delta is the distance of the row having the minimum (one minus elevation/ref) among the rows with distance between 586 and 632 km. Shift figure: 624 km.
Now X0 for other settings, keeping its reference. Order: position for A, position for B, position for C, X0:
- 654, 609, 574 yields -0.25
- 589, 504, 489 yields -0.27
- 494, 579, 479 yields -0.16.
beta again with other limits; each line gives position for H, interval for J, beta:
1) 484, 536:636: 3.36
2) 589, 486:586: 3.46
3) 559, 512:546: 3.45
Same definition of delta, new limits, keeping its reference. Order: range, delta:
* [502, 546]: 539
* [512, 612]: 539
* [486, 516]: 489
